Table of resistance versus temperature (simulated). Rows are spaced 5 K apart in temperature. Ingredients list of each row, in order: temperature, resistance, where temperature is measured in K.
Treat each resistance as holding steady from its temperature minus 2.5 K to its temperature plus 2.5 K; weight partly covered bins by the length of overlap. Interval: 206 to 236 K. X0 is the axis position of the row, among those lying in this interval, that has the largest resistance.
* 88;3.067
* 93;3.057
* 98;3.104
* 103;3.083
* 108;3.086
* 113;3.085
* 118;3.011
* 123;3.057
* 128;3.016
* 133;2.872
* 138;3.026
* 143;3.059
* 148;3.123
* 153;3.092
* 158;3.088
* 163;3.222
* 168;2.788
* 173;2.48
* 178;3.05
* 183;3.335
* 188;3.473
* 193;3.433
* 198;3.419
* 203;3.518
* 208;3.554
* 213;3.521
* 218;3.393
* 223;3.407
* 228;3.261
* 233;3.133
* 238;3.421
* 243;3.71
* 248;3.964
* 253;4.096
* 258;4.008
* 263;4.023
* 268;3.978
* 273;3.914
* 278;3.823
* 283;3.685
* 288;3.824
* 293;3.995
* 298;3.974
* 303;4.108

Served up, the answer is 208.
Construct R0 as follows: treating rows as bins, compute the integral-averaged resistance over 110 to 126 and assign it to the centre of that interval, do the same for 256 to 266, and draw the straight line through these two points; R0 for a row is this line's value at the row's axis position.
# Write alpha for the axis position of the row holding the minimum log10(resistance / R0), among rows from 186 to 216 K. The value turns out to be 198 K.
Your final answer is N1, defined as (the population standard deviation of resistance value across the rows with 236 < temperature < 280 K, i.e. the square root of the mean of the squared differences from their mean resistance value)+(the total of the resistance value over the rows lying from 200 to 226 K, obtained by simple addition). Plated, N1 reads 17.6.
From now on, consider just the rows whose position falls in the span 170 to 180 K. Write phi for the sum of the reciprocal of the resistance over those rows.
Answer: 0.73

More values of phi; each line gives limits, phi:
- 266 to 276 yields 0.51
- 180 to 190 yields 0.59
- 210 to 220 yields 0.58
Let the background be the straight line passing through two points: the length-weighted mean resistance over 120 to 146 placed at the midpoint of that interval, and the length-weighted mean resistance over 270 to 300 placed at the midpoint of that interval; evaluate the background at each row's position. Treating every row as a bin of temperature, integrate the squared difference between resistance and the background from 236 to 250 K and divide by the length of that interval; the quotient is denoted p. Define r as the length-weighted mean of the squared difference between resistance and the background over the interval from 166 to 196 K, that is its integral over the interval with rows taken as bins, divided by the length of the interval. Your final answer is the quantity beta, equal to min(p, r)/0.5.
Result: 0.09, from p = 0.043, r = 0.13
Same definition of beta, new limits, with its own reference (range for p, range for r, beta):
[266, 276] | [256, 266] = 0.05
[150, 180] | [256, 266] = 0.16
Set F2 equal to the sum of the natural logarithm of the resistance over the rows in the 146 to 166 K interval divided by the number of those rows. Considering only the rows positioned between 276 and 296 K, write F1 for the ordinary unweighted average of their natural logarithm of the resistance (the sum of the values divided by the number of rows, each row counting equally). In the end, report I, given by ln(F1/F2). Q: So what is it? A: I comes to 0.16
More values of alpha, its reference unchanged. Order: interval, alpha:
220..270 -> 233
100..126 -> 118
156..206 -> 173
